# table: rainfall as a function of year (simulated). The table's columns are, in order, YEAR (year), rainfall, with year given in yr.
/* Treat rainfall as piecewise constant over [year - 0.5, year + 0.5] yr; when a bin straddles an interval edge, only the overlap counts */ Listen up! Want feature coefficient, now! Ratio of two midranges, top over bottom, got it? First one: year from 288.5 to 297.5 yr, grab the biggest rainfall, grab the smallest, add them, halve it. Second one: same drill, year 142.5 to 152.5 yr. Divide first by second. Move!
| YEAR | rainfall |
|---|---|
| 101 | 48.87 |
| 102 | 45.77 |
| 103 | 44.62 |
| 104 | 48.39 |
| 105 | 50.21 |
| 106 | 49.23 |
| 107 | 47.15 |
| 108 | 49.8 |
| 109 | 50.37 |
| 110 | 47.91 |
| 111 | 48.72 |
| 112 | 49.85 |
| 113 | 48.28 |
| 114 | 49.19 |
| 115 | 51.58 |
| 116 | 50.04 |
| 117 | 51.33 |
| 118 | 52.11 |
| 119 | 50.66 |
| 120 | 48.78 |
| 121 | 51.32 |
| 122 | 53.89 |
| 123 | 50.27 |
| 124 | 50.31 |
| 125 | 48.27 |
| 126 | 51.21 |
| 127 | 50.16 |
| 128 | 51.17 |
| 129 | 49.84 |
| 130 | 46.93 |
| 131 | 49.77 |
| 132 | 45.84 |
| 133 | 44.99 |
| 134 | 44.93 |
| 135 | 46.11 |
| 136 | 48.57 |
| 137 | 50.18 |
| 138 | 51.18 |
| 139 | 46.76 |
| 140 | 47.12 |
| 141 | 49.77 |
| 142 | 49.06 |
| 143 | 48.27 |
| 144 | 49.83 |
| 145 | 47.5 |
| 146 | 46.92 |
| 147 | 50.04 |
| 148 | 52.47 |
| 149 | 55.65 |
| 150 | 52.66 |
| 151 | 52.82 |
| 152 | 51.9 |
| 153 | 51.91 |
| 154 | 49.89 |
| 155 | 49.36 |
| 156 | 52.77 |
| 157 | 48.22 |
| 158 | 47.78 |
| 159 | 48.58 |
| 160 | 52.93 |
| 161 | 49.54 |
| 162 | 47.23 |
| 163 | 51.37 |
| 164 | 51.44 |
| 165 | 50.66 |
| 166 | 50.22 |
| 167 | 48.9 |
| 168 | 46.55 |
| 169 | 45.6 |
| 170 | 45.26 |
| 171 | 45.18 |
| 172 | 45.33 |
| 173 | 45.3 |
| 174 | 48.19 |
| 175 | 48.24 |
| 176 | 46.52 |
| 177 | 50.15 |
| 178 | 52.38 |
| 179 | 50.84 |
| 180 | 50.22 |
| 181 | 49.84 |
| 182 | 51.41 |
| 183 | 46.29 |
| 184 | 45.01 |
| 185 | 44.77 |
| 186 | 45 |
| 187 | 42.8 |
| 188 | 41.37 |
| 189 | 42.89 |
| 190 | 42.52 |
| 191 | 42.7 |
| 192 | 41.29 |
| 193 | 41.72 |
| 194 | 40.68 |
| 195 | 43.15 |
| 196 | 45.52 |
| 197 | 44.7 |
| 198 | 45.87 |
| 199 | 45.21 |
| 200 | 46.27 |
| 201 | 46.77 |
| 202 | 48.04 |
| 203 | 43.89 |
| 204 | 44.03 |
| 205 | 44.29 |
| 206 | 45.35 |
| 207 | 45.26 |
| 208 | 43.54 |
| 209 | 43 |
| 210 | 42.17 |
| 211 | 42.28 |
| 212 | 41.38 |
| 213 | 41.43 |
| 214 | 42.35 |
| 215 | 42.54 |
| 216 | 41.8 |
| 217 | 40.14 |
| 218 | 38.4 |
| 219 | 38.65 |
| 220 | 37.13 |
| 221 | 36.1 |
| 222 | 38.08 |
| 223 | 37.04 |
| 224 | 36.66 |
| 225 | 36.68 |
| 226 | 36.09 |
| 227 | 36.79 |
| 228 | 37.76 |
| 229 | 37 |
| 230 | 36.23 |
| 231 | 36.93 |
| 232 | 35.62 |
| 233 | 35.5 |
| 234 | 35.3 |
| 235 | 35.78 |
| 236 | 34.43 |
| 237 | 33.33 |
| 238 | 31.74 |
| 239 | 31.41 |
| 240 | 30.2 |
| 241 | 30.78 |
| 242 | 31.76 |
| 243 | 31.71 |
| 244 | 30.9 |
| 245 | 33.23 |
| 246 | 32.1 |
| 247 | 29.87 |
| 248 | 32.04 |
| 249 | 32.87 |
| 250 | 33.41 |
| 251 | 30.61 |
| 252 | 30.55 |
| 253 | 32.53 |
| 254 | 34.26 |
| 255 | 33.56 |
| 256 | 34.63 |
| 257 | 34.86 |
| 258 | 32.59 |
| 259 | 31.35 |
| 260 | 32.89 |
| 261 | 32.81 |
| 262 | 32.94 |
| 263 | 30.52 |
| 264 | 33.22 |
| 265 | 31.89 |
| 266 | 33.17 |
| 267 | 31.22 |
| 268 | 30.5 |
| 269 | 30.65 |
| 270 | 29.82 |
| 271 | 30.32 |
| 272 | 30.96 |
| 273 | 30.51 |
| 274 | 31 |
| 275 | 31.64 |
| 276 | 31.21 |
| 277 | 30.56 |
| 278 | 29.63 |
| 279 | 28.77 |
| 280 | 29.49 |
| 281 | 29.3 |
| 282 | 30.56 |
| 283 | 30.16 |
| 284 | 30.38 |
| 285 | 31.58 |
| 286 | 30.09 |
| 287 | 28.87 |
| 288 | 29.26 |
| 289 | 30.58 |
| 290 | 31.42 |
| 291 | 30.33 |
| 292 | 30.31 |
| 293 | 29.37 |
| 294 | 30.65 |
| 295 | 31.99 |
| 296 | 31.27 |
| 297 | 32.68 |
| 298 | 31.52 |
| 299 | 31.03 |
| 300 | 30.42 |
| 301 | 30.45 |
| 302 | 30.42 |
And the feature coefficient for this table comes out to 0.60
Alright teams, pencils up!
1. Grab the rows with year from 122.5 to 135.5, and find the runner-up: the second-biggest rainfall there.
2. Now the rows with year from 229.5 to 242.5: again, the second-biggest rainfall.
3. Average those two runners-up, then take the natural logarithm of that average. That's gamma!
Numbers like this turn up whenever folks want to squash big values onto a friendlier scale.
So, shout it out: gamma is 3.78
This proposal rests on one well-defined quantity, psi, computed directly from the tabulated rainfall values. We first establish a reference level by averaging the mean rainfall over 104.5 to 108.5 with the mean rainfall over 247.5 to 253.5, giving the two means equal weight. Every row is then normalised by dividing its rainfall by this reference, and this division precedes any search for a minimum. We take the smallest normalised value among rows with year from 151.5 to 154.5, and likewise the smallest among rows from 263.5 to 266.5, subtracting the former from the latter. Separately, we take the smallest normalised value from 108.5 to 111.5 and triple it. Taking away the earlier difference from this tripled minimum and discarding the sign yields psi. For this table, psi 4.0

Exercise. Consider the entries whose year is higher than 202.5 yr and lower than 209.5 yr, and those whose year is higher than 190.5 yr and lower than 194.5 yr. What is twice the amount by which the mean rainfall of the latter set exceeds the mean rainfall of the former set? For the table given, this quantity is -5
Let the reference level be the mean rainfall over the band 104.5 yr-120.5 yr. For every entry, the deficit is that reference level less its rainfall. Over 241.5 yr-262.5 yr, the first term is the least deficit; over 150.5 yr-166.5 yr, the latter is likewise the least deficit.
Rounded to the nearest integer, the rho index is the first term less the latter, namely 18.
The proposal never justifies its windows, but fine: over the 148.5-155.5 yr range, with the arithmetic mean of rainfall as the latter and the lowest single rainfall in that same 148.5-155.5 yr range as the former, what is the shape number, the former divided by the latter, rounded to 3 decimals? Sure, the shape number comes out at 0.949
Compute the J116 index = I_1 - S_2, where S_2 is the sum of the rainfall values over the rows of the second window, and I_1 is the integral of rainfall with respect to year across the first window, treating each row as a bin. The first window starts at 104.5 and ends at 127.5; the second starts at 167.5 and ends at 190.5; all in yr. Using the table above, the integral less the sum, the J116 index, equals 79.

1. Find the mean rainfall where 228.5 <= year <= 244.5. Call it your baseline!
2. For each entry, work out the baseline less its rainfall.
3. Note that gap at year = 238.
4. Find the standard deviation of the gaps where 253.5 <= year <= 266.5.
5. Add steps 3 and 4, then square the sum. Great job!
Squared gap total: 10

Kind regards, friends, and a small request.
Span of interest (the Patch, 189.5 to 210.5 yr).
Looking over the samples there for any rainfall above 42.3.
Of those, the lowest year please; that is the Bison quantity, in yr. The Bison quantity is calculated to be 190 yr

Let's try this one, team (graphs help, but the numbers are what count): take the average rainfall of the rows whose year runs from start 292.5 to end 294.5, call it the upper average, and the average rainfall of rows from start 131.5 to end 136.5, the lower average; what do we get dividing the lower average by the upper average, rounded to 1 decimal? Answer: 1.5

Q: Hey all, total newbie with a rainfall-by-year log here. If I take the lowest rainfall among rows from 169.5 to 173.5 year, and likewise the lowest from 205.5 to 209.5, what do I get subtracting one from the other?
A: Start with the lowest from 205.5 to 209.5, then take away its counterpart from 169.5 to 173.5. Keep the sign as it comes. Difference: -2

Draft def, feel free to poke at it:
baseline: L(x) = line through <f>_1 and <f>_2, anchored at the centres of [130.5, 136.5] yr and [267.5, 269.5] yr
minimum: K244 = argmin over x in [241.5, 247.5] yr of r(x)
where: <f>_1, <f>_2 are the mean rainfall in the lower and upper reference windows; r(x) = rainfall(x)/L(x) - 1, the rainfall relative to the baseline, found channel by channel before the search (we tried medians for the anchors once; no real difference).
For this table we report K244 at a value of 247 yr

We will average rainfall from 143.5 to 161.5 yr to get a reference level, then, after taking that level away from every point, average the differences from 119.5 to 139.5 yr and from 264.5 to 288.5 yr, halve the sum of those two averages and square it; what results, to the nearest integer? 118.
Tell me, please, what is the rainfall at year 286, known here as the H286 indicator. 30.09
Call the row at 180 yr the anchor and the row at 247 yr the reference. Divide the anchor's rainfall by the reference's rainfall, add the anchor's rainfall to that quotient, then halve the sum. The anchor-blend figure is 26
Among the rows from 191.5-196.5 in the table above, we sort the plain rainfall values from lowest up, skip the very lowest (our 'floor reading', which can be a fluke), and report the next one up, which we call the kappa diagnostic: 41.29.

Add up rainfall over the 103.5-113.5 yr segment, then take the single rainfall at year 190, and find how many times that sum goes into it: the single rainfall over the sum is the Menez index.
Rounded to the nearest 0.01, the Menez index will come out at 0.09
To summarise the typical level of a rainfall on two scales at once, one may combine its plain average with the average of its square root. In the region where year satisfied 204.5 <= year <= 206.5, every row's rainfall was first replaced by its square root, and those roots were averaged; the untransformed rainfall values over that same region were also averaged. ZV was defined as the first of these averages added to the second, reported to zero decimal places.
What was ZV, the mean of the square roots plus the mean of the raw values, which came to 52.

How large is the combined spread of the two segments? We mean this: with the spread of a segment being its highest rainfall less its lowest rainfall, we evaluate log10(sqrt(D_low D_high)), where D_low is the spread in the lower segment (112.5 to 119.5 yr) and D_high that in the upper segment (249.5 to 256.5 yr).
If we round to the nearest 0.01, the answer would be 0.60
